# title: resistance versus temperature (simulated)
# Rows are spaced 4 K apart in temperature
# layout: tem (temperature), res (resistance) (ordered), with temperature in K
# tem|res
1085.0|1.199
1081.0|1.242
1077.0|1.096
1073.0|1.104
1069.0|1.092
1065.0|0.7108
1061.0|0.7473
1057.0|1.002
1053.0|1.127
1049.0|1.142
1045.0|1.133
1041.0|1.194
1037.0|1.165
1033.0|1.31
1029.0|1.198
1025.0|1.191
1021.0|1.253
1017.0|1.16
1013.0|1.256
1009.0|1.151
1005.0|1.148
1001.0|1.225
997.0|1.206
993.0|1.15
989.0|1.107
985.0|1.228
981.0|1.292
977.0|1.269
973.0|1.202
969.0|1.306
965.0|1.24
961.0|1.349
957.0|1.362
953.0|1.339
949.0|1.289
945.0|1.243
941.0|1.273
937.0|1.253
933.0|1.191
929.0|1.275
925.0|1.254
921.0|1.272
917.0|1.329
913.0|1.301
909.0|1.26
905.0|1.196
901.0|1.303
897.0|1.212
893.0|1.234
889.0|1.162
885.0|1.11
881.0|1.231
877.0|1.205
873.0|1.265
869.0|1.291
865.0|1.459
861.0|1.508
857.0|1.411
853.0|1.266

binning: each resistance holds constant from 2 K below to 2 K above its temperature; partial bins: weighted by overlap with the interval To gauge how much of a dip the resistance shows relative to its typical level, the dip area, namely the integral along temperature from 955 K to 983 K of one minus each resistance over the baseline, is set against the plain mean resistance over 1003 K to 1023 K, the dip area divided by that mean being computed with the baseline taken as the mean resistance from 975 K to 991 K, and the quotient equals -1.2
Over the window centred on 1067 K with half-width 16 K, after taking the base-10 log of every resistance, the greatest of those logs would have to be 0.094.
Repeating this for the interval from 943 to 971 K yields 0.134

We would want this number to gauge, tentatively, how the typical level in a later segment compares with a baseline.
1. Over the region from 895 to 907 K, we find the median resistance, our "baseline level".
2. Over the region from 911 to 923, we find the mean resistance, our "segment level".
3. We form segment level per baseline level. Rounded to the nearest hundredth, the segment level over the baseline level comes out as 1.07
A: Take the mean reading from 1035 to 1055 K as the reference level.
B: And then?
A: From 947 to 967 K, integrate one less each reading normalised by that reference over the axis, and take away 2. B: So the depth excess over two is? -4.8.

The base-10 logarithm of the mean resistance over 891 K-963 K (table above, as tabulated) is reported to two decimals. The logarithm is 0.11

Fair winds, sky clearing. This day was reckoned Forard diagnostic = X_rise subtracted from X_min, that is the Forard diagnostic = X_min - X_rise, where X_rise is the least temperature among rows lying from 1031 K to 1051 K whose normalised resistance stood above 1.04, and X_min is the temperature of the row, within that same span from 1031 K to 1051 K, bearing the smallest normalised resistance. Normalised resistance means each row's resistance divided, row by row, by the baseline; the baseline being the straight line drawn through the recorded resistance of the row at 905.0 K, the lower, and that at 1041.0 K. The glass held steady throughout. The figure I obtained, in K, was 12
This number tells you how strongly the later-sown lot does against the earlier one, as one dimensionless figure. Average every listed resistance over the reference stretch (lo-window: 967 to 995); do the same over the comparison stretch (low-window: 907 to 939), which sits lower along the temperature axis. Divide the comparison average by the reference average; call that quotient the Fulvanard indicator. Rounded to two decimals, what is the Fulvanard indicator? 1.04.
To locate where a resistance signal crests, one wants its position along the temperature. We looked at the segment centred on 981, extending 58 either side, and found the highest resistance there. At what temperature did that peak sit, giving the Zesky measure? 957.0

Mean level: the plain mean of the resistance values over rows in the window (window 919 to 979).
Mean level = 1.27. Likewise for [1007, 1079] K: 1.11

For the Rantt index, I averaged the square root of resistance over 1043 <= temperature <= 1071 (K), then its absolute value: 0.99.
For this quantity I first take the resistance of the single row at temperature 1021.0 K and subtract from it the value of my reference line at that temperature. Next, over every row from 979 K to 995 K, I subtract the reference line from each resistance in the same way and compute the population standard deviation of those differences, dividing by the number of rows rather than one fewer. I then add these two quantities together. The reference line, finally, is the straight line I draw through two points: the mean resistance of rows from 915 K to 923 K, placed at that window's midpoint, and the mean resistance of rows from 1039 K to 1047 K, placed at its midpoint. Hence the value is 0.132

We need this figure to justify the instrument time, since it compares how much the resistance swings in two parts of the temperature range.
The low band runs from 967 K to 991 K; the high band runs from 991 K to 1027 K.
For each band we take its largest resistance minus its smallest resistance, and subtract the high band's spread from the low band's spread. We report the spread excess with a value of 0.09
